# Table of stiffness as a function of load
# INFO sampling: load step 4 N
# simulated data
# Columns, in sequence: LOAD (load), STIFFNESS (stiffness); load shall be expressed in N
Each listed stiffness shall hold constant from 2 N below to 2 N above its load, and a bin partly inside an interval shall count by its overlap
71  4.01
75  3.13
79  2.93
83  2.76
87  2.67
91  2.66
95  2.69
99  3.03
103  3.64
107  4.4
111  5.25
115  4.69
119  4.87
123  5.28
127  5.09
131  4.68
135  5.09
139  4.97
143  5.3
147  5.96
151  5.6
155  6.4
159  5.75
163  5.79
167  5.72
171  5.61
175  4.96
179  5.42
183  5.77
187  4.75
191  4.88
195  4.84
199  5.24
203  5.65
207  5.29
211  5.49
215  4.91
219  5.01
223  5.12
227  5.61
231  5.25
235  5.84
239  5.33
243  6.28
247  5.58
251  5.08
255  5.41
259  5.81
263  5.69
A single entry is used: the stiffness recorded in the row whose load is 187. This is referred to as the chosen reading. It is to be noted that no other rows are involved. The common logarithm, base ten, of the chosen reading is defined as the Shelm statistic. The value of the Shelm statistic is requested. 0.68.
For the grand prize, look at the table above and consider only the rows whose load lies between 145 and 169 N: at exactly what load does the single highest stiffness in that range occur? 155 N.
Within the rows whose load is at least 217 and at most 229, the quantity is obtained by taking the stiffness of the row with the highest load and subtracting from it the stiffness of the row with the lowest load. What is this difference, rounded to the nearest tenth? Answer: 0.6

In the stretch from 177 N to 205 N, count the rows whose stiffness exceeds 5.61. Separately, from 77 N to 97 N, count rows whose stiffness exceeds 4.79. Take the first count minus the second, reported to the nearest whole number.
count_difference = 2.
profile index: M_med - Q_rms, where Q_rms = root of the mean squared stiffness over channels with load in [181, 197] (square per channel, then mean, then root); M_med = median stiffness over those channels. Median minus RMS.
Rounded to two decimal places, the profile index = -0.22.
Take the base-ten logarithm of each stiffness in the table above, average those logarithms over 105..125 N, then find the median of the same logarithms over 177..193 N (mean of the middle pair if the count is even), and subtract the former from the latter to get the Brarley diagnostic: 0.022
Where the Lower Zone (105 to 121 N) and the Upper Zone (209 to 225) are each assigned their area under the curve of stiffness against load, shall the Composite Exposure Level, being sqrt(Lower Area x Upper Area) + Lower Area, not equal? 156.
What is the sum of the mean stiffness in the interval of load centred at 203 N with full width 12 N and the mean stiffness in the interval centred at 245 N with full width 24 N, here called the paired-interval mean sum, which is 11.0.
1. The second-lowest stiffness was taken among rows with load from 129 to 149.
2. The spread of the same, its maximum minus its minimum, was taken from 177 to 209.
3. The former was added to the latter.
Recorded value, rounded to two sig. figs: 6.0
